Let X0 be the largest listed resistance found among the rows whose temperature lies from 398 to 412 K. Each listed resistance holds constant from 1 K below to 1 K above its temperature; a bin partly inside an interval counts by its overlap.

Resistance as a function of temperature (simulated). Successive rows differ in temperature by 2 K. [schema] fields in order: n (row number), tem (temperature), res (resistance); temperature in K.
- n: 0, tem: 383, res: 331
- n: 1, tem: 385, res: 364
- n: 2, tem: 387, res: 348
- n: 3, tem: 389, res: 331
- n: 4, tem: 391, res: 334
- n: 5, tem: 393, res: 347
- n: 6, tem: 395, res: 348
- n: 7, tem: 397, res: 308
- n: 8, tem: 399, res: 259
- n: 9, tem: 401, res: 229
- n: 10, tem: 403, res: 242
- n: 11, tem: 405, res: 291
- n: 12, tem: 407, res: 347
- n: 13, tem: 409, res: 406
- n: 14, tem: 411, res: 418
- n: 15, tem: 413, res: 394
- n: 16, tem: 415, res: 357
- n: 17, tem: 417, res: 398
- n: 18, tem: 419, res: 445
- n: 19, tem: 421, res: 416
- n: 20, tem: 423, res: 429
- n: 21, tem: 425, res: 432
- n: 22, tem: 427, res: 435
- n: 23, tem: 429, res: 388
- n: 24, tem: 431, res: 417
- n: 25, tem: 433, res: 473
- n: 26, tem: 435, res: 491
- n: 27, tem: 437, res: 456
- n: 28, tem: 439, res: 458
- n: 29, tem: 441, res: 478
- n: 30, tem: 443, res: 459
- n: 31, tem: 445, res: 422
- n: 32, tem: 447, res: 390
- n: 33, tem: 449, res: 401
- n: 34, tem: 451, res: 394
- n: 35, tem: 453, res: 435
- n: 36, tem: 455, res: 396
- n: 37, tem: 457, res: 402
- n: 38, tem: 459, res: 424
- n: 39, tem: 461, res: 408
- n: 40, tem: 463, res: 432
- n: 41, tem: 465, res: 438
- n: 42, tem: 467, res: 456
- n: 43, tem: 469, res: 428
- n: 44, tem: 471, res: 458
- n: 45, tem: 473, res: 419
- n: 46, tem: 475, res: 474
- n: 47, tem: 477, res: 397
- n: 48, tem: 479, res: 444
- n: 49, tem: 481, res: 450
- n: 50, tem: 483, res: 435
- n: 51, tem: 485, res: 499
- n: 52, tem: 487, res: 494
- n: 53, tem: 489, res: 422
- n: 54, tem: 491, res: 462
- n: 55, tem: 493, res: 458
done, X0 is 418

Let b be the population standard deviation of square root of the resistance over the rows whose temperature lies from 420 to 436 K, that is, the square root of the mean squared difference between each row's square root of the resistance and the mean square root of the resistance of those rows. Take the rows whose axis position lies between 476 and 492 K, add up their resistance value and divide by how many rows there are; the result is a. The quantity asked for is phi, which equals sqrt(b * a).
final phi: 18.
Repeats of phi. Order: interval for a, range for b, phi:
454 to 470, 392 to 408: 24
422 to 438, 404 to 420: 23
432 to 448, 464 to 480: 16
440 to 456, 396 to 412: 28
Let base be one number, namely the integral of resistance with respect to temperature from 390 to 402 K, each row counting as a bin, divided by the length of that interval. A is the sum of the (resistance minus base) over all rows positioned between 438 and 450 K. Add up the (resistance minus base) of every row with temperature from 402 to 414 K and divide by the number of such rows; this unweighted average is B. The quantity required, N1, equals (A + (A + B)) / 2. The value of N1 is 806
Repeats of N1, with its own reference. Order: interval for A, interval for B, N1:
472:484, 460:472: 860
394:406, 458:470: -85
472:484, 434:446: 872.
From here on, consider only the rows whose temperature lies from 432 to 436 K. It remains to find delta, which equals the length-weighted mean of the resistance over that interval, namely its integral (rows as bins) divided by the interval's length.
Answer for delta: 482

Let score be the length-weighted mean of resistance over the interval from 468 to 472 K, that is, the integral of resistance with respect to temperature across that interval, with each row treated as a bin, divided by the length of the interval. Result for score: 443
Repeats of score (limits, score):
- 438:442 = 468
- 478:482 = 447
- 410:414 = 406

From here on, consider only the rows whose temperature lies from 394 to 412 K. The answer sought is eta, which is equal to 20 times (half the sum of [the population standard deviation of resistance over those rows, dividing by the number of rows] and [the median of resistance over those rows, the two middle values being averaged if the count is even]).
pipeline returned 3725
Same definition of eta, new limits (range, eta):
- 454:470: 4448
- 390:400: 3674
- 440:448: 4744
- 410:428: 4436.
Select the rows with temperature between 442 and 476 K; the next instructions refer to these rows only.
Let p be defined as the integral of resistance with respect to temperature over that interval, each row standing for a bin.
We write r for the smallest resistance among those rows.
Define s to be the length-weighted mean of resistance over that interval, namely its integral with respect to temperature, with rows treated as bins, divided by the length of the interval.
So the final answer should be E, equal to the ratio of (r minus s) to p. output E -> -0.002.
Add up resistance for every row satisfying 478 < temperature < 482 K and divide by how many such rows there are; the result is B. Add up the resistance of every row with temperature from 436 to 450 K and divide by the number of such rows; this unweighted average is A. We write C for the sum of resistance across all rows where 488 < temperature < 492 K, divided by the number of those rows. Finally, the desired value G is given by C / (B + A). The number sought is 0.50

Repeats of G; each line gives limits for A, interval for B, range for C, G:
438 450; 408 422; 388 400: 0.38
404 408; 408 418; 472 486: 0.62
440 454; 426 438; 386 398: 0.39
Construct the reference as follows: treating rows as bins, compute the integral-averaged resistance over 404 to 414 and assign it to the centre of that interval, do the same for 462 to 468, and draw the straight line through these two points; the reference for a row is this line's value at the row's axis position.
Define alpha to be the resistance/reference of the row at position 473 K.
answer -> 0.93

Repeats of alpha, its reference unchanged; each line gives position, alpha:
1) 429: 0.98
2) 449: 0.95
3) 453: 1.02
